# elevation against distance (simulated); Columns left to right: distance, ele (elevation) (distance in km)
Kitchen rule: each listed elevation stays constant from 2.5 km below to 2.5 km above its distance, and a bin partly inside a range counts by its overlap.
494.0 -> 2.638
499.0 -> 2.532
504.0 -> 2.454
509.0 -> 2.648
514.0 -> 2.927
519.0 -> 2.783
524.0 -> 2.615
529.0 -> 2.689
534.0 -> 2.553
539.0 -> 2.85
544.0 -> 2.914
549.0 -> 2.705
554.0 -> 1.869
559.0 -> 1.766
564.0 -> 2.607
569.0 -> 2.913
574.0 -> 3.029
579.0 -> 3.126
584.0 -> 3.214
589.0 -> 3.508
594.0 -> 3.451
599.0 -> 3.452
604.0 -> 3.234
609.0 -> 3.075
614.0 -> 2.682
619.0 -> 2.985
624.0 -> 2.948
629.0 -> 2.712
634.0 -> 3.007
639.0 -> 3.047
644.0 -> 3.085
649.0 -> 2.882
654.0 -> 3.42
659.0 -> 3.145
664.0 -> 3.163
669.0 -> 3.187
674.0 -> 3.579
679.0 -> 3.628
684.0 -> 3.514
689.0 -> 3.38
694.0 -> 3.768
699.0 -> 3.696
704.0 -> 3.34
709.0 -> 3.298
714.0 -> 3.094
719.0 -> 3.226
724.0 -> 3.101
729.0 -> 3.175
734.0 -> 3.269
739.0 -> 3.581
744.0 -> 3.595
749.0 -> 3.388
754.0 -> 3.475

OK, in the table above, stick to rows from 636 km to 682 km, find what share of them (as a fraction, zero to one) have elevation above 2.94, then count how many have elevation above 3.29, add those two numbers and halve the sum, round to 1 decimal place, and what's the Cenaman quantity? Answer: 1.9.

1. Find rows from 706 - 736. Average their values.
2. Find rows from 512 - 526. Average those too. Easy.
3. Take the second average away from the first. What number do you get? 0.4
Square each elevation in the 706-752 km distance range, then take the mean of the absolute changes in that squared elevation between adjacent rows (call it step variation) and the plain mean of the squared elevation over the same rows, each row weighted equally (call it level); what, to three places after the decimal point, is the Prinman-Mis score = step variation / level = 0.088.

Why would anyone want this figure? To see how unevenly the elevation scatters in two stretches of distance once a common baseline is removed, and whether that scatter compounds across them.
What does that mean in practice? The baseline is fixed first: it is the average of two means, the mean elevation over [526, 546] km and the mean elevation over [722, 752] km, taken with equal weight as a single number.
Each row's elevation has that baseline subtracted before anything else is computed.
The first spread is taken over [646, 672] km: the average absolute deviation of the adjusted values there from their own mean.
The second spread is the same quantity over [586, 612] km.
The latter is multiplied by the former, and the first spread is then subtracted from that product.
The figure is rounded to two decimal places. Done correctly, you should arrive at -0.10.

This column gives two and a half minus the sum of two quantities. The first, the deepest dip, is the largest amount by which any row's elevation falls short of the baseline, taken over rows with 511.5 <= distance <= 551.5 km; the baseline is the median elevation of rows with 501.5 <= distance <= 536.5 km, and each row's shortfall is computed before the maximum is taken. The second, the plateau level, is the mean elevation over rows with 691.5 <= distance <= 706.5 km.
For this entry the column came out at -1.2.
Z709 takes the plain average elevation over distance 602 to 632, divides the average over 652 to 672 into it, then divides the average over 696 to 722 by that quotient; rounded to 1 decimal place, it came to 3.7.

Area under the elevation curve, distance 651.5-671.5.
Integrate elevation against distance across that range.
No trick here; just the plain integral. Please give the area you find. 65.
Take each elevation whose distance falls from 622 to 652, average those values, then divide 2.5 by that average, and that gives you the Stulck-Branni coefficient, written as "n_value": 0.85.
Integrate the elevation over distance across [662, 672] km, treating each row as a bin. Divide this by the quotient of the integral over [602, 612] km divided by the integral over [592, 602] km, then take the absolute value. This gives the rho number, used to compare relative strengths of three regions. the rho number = 35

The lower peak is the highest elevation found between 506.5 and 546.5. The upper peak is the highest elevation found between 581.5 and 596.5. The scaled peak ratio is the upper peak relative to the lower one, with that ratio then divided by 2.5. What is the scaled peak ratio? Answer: 0.479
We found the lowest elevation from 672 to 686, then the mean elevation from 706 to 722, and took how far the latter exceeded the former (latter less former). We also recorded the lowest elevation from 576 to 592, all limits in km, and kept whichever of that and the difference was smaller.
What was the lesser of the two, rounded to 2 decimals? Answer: -0.31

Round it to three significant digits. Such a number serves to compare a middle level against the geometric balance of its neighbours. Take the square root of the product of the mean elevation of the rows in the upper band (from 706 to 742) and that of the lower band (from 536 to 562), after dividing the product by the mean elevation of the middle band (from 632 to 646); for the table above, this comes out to 1.61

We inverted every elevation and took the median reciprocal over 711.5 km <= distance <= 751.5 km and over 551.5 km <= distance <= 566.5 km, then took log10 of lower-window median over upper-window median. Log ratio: 0.24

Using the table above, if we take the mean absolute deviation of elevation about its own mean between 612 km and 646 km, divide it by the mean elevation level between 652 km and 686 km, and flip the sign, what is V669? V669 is -0.038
